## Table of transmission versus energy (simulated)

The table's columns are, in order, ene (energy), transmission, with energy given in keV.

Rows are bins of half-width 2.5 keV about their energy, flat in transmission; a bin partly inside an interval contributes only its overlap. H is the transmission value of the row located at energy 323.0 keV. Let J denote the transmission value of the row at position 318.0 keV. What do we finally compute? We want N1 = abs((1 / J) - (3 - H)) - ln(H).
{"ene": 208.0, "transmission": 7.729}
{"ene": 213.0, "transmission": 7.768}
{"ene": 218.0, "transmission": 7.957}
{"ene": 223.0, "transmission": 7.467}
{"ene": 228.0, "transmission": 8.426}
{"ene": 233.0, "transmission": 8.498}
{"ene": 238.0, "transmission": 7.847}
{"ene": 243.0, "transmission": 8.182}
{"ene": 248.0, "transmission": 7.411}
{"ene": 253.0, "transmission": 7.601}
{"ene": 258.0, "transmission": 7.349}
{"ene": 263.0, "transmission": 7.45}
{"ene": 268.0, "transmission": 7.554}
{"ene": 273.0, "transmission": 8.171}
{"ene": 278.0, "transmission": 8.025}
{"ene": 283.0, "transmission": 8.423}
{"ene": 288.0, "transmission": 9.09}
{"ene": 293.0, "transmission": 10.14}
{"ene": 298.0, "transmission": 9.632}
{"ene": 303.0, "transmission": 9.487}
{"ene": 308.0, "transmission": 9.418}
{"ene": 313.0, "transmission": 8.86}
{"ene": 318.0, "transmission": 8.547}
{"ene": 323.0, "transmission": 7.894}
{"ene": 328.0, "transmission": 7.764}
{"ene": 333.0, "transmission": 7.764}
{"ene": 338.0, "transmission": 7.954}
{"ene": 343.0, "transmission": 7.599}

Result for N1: 2.9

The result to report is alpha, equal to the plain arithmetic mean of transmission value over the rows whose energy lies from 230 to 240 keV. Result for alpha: 8.2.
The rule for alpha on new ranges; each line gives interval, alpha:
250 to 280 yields 7.7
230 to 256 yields 7.9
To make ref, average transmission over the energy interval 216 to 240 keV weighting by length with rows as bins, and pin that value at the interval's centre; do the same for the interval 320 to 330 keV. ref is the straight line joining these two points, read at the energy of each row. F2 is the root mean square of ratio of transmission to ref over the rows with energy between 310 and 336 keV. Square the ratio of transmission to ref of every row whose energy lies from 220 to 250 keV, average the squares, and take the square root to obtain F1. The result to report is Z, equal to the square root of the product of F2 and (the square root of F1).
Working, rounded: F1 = 0.99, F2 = 1.04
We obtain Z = 1.02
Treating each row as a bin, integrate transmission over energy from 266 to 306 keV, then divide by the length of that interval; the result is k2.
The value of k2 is 8.8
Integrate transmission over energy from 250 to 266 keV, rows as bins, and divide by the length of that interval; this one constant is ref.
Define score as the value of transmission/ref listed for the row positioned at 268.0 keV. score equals 1.012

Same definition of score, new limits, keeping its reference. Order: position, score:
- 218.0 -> 1.066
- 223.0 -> 1.000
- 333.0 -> 1.040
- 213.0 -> 1.040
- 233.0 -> 1.138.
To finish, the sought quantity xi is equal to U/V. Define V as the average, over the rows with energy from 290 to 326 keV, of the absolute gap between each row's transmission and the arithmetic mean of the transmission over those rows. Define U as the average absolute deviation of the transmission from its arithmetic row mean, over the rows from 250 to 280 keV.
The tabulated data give 0.4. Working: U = 0.27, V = 0.61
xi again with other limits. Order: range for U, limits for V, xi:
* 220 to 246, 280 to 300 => 0.6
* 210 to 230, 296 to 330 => 0.5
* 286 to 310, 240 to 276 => 0.9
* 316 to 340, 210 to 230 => 0.8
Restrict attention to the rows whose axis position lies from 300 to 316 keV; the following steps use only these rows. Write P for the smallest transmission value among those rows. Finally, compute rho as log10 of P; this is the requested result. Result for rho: 0.947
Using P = 8.86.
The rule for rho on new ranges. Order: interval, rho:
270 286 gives 0.904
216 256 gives 0.870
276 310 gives 0.904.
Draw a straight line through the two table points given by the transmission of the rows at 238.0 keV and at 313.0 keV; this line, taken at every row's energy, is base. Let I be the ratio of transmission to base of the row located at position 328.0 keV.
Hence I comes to 0.86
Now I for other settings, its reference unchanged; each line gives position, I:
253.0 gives 0.94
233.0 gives 1.09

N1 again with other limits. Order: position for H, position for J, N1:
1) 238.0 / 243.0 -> 2.9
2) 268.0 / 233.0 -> 2.6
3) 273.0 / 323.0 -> 3.2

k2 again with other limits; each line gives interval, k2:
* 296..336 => 8.6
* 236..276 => 7.7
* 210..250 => 7.9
